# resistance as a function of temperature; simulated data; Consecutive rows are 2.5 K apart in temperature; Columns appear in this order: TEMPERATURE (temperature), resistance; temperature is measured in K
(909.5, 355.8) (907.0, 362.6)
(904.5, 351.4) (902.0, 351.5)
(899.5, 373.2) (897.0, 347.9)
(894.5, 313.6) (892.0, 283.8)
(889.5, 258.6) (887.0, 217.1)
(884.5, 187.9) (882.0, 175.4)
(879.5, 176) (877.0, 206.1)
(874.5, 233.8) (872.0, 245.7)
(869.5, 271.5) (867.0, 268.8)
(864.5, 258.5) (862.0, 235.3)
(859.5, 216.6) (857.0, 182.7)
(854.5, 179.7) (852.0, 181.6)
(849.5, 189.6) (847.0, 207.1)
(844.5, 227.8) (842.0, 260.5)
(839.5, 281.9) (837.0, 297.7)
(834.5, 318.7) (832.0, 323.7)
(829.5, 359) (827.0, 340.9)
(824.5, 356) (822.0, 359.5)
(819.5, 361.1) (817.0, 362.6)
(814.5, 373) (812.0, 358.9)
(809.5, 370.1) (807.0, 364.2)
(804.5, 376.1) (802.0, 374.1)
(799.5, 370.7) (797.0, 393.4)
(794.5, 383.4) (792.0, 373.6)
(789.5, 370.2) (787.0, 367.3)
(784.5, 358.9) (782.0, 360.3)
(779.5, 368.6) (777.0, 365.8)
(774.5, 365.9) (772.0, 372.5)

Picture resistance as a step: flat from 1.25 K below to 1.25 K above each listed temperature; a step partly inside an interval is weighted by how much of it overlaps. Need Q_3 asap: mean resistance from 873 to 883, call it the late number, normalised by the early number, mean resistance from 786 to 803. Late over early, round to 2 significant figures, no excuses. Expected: 0.53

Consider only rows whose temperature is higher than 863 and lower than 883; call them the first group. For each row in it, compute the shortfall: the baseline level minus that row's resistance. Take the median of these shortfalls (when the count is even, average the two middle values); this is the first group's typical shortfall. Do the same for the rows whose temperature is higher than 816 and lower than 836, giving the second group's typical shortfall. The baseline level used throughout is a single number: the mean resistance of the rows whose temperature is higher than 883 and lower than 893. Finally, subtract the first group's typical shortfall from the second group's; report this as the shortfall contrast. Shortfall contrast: -118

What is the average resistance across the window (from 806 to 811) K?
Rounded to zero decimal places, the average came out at 367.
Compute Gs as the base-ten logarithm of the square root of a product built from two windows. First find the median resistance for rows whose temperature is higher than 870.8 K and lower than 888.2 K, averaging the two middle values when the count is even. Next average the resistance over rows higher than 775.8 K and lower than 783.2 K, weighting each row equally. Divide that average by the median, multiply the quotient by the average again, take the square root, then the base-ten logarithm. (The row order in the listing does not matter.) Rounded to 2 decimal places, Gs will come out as 1.41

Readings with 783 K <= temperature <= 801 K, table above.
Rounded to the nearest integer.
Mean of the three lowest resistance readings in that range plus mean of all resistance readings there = 739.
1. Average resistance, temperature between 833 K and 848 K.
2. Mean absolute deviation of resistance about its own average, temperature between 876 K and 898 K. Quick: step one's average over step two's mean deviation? 5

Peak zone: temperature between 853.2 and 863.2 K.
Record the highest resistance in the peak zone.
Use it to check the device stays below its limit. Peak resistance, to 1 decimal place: 235.3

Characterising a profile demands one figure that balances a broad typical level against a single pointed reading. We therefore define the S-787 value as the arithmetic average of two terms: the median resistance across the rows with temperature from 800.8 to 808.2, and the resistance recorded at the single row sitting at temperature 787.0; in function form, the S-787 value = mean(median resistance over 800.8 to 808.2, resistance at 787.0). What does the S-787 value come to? 371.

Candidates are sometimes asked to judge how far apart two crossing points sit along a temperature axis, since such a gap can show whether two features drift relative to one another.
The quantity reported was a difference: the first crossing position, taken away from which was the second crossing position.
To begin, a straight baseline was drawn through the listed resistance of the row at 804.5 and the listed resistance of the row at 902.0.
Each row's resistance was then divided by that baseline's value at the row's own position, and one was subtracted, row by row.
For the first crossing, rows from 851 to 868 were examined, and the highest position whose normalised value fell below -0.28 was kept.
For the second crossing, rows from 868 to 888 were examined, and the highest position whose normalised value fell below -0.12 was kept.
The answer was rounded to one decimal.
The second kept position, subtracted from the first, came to -22.5 K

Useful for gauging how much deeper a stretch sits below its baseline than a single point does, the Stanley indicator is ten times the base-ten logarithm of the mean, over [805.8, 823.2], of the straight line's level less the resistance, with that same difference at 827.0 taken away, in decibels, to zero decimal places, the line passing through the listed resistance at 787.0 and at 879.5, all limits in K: 4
